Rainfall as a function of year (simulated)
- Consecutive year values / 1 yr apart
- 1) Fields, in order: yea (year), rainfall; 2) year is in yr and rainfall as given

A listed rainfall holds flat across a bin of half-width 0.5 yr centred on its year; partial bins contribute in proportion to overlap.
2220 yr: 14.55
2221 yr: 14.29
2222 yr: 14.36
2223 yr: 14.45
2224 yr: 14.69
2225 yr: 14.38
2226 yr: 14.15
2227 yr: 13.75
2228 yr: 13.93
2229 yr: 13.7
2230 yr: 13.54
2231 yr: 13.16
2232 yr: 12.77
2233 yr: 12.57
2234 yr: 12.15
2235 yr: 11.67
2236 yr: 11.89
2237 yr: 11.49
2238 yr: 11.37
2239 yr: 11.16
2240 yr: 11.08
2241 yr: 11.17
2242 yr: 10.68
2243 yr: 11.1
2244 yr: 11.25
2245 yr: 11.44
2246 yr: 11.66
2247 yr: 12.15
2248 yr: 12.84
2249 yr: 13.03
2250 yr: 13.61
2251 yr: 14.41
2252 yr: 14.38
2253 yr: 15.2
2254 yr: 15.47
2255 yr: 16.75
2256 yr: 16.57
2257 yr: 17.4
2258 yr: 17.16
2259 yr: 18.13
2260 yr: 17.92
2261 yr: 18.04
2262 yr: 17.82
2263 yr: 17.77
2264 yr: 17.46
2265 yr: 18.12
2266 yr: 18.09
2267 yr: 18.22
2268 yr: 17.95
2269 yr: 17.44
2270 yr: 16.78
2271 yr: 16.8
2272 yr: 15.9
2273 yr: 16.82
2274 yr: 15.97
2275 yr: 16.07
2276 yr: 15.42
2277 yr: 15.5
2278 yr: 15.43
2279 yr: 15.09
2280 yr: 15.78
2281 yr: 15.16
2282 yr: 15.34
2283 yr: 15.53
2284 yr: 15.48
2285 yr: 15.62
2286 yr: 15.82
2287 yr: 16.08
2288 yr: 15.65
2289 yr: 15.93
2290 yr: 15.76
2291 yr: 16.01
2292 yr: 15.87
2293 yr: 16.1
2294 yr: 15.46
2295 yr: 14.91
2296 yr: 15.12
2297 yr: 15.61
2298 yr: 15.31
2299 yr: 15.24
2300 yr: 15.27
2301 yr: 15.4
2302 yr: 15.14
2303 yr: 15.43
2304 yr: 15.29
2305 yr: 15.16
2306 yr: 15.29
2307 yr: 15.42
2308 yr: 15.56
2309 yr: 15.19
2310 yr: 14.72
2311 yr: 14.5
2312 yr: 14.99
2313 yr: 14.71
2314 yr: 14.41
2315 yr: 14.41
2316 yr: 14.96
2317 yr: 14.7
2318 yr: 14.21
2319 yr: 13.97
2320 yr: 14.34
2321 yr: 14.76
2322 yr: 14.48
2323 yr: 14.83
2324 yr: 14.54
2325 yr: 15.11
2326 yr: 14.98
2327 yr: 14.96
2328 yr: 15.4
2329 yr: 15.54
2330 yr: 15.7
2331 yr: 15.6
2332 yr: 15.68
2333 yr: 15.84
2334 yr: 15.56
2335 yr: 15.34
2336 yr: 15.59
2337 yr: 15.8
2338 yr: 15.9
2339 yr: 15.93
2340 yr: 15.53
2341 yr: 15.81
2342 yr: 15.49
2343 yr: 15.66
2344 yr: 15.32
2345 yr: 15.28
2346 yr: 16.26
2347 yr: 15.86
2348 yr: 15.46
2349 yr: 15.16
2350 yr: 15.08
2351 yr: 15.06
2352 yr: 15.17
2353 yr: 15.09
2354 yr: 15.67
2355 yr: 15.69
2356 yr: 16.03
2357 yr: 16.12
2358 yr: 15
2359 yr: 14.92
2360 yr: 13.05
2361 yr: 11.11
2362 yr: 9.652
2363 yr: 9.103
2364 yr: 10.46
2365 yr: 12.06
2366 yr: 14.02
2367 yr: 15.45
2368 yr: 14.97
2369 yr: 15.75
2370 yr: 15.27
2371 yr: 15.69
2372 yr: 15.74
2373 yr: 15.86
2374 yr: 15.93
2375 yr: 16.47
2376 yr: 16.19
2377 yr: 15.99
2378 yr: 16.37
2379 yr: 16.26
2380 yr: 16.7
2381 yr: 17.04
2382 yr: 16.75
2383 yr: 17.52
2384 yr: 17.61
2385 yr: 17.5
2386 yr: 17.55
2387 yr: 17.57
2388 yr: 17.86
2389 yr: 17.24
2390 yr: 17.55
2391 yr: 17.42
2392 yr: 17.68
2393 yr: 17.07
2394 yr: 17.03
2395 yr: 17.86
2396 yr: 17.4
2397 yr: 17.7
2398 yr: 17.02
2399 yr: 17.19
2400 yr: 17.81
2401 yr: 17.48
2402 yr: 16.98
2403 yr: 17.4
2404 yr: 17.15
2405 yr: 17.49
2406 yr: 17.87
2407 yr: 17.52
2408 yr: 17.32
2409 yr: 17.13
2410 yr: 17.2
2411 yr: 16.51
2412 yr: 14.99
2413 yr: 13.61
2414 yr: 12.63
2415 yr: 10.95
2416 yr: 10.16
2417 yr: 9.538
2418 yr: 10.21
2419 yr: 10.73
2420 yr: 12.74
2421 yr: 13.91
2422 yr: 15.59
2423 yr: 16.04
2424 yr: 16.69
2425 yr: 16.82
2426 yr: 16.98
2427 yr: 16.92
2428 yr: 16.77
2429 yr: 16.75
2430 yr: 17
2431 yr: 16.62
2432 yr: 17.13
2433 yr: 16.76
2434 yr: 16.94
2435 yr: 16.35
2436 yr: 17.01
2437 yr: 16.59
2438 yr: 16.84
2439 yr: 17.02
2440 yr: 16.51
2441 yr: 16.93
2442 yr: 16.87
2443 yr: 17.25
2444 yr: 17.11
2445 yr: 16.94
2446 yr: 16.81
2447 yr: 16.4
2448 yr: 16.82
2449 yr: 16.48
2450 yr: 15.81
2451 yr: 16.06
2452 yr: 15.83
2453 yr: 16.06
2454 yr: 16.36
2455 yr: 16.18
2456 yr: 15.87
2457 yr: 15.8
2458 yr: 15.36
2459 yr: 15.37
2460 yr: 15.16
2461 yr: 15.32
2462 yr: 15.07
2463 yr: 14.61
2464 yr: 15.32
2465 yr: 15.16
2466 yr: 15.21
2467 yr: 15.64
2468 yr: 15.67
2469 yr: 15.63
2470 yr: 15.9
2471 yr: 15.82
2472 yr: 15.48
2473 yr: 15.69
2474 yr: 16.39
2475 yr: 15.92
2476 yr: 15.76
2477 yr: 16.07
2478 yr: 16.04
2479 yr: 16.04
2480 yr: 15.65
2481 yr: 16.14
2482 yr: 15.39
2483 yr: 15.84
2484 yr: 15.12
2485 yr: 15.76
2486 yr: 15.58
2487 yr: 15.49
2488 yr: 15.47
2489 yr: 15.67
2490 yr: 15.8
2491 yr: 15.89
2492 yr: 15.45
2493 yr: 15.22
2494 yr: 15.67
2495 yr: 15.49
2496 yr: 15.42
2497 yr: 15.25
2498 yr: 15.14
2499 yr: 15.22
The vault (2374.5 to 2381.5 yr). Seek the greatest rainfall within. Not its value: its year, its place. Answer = 2381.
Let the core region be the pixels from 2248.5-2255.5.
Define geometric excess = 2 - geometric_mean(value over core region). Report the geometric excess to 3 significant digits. -12.6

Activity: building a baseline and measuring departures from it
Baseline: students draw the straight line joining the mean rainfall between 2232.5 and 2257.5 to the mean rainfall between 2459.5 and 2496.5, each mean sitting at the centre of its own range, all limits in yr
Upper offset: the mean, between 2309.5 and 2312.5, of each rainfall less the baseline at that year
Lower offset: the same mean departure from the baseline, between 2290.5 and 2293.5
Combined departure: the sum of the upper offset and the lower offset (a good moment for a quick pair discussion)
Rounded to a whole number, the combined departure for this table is 4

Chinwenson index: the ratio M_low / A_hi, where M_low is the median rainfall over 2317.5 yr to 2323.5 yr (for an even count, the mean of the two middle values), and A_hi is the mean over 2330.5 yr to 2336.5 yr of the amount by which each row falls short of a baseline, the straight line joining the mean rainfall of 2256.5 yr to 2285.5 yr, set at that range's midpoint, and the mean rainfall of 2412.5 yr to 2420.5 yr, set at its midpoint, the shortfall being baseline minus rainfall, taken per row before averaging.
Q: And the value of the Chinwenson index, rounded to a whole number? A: -12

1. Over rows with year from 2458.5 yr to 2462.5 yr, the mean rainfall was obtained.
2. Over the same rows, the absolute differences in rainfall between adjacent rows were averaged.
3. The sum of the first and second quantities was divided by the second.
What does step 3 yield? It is 75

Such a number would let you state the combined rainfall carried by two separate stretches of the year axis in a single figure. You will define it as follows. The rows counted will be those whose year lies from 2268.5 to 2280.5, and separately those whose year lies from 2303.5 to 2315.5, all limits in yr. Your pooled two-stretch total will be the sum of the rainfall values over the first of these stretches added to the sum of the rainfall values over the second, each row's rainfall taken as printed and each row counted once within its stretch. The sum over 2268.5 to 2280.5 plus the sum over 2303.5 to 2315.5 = 373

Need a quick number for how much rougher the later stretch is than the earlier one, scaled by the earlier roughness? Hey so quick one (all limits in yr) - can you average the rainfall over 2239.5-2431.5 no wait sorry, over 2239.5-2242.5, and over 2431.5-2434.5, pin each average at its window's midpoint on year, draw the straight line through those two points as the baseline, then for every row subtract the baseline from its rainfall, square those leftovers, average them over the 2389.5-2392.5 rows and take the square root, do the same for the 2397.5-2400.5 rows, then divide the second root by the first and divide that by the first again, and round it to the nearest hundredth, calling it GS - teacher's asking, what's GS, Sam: 0.41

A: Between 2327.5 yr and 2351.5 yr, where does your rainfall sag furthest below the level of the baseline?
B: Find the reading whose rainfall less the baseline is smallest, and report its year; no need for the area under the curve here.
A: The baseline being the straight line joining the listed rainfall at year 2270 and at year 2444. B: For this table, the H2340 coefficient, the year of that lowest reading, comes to 2351 yr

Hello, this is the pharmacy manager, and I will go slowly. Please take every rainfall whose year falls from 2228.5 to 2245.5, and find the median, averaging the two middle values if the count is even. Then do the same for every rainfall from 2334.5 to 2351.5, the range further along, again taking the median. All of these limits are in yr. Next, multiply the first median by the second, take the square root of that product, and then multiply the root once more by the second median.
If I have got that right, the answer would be 207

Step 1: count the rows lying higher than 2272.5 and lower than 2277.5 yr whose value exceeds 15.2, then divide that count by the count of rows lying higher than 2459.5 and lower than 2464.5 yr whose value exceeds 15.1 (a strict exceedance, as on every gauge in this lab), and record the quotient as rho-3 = 1.7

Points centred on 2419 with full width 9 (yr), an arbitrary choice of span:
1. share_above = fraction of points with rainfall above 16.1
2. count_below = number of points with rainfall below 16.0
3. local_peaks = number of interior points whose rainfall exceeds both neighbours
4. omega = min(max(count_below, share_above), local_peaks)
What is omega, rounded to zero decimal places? 0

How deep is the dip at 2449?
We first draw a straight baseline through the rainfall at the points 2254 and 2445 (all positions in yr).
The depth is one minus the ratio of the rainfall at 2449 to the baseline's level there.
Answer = 0.03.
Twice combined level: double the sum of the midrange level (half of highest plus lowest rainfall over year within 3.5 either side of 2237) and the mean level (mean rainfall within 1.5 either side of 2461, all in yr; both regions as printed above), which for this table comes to 53.6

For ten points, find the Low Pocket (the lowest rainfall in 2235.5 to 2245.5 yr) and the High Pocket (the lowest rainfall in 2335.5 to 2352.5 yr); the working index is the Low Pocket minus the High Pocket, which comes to -4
